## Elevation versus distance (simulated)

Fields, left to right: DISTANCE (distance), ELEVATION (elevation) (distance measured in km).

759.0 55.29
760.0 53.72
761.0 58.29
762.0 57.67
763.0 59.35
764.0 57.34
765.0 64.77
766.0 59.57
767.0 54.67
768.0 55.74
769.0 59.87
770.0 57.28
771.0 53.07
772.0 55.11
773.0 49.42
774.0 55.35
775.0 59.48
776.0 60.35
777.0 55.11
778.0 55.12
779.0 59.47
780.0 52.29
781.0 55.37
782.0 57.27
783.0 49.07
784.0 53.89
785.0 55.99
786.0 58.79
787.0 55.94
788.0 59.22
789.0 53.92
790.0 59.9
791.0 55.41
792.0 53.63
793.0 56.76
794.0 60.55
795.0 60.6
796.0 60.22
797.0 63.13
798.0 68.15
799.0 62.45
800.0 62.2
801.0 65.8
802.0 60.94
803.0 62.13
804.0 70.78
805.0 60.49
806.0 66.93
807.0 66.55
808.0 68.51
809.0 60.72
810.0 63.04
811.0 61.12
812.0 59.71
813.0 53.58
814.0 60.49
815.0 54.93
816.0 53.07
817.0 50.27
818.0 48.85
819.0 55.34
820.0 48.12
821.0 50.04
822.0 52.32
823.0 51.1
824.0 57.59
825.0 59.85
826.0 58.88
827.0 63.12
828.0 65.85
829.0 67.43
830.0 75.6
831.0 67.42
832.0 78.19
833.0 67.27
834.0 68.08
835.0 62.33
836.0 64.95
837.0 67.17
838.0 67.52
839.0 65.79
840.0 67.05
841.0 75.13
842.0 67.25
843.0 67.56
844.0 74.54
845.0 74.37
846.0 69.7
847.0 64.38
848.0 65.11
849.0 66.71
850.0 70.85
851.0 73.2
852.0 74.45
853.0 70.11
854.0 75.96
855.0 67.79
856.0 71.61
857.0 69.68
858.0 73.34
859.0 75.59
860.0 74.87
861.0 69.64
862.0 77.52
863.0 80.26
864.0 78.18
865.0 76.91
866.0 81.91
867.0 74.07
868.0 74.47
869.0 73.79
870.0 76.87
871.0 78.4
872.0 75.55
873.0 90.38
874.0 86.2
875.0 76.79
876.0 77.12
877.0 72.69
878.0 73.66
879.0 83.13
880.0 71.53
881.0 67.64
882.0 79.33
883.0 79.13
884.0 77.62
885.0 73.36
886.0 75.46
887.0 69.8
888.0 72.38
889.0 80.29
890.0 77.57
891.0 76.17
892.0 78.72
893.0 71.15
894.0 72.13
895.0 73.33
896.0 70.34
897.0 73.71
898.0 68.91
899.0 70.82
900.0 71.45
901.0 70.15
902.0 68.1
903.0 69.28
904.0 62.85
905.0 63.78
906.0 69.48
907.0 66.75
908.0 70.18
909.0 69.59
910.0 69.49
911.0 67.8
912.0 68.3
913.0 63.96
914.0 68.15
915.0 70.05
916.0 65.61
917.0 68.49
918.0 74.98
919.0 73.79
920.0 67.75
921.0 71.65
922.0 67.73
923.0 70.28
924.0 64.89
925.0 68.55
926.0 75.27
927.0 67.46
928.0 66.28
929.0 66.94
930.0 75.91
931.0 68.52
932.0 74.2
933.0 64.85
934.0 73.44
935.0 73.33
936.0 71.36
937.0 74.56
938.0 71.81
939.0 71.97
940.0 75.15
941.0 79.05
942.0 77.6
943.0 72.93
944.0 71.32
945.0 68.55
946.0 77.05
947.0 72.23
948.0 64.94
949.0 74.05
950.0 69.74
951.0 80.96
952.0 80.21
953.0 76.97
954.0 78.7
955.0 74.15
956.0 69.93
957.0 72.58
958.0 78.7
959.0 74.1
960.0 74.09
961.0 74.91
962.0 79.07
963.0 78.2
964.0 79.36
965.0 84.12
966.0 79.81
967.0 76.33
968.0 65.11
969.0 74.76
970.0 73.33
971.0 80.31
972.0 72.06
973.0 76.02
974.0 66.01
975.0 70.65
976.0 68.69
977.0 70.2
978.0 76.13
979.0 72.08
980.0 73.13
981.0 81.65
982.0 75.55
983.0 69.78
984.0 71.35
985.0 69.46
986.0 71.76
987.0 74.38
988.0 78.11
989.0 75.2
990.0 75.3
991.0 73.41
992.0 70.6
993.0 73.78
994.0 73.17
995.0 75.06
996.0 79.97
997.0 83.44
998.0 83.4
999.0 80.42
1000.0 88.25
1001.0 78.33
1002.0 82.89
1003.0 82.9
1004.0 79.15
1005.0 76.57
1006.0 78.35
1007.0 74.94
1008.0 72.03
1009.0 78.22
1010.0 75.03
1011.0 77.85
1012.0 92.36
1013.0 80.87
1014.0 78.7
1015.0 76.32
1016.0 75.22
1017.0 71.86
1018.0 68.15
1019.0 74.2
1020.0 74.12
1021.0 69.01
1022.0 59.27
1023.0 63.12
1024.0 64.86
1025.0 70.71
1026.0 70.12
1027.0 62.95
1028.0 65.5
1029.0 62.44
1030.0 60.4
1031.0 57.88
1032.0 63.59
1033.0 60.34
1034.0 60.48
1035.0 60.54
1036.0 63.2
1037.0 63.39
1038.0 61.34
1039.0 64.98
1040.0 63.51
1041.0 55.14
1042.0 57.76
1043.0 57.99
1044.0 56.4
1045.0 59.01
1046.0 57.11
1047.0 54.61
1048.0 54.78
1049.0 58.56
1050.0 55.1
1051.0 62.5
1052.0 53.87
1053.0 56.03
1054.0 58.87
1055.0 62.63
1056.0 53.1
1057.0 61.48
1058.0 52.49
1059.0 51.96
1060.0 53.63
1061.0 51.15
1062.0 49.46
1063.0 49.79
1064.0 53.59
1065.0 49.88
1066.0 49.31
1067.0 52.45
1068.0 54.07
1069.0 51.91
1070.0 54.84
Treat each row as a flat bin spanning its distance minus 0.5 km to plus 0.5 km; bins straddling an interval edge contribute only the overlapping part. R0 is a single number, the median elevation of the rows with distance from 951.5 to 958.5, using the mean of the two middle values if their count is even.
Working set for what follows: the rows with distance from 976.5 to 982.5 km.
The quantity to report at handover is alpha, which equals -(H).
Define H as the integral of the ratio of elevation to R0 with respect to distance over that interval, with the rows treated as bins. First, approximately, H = 6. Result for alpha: -5.8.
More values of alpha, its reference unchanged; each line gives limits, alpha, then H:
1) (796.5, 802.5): -5.0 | 5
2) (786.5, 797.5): -8.3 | 8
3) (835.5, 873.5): -35.9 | 36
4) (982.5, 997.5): -14.5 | 14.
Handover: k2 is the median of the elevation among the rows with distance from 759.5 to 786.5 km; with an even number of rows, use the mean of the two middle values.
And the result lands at 56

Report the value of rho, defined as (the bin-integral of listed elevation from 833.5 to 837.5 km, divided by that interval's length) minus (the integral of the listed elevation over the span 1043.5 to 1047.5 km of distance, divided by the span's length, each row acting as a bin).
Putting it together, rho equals 9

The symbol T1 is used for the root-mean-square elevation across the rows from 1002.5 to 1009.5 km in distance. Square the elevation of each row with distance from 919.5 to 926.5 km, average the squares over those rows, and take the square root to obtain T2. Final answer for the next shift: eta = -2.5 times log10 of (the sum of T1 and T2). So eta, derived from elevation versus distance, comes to -5.419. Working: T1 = 78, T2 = 70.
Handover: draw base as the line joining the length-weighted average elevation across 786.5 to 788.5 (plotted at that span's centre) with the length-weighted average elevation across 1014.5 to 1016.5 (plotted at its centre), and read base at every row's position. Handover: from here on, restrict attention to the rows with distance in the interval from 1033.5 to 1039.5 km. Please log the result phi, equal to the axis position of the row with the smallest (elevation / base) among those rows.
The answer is 1035.0 km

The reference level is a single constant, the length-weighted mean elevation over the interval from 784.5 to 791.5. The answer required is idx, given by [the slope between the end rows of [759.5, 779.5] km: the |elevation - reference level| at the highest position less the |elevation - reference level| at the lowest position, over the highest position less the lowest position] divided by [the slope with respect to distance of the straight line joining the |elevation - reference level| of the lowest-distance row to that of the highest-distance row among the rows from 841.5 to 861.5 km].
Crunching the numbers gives -0.4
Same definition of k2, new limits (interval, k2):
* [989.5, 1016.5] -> 78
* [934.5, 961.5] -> 74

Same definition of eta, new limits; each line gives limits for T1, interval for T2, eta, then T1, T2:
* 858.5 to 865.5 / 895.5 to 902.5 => -5.416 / 76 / 71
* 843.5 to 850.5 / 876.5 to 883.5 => -5.403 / 69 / 75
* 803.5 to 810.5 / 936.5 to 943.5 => -5.367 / 65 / 75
